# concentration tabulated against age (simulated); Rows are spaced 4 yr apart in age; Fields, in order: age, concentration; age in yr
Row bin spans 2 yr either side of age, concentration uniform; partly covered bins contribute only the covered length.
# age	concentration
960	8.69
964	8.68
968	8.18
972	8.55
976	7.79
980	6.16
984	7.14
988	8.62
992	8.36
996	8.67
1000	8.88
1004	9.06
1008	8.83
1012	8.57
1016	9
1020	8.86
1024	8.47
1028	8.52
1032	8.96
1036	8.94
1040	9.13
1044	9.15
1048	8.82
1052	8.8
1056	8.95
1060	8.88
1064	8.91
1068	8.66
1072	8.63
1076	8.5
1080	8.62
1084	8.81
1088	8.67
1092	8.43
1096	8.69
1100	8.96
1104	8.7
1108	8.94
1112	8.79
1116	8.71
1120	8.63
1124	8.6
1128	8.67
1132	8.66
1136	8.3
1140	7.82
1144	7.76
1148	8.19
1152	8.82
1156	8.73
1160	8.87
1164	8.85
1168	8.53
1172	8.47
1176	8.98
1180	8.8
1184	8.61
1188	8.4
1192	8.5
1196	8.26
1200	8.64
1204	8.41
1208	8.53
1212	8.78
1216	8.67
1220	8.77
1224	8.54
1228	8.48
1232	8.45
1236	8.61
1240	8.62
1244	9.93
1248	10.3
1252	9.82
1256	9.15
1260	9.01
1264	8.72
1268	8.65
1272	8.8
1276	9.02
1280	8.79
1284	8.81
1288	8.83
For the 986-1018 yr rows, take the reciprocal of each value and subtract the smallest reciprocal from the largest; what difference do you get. 0.0092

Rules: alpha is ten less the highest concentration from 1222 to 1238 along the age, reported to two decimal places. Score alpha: 1.39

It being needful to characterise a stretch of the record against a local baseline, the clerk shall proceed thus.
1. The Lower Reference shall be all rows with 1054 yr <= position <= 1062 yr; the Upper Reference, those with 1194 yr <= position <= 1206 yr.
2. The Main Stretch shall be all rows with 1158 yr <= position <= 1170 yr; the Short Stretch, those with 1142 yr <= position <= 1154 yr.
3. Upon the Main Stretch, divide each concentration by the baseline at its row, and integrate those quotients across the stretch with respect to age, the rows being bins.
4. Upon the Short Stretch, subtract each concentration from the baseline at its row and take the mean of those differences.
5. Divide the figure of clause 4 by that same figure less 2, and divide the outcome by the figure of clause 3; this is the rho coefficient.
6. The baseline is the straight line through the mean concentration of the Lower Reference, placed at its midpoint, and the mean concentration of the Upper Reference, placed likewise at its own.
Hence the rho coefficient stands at -0.018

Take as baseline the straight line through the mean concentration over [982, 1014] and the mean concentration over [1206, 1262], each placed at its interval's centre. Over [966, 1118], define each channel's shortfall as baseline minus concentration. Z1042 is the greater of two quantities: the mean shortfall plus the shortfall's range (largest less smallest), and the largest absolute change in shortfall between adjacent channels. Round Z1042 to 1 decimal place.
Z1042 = 2.9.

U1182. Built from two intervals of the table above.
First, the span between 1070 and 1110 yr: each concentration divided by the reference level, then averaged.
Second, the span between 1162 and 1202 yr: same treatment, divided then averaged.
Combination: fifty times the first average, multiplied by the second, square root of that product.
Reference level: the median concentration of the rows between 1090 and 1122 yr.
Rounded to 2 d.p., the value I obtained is 7.03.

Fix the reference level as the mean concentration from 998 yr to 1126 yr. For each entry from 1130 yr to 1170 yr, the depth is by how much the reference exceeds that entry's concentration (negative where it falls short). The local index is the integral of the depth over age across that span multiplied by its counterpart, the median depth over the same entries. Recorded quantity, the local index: 2.5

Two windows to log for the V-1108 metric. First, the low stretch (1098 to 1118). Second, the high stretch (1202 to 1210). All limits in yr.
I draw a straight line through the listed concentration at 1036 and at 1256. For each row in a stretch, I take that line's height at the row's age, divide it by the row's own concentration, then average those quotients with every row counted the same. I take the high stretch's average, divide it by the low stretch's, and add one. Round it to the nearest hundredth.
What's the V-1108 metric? 2.05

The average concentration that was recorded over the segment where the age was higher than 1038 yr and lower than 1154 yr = 8.7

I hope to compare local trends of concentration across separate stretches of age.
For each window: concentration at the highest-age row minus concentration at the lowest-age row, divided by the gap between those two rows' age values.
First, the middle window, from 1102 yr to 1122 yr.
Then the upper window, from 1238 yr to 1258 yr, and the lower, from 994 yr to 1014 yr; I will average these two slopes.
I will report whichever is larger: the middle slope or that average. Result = 0.013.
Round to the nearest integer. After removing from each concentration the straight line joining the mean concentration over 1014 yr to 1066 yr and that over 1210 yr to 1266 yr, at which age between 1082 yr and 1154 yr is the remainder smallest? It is 1144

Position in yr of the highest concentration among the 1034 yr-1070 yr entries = 1044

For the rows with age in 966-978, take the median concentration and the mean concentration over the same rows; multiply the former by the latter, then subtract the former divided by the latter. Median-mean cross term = 65.9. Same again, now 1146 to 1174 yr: 74.4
